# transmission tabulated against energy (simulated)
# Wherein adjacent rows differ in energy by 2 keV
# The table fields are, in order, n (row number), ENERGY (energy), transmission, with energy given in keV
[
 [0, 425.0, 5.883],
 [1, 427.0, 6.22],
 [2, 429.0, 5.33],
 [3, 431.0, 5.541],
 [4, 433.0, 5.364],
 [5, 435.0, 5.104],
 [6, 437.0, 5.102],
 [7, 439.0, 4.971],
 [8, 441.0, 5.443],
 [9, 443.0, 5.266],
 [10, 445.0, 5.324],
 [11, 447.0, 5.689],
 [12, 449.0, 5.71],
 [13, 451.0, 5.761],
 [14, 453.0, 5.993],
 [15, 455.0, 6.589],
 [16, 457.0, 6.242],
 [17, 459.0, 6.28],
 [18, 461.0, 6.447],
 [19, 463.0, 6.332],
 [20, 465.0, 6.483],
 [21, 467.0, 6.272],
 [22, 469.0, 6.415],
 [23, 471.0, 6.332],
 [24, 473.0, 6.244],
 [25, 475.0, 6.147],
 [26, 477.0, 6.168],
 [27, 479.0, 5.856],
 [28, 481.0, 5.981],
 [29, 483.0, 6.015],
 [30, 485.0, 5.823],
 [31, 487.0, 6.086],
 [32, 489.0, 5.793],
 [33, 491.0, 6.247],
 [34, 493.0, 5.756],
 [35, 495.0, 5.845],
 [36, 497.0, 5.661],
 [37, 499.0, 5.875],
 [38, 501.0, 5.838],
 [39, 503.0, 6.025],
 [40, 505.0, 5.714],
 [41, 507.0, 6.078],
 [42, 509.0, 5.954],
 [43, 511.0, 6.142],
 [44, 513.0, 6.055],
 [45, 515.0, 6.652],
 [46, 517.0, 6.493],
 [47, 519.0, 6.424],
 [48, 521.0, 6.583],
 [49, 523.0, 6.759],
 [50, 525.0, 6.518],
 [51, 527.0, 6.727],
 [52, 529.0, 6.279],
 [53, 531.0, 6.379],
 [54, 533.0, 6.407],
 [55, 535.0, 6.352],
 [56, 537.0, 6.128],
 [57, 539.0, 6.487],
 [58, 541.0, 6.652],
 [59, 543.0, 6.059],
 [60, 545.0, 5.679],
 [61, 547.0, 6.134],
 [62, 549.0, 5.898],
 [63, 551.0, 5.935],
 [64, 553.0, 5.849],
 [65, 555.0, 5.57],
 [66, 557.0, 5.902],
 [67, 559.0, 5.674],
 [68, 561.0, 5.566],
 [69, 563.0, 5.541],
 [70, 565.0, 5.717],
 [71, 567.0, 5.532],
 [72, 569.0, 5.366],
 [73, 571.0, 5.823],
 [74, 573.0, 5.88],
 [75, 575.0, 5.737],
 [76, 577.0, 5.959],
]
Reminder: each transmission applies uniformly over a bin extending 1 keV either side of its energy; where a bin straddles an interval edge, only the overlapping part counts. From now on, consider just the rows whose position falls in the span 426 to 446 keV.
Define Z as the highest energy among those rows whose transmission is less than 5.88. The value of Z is 445.0 keV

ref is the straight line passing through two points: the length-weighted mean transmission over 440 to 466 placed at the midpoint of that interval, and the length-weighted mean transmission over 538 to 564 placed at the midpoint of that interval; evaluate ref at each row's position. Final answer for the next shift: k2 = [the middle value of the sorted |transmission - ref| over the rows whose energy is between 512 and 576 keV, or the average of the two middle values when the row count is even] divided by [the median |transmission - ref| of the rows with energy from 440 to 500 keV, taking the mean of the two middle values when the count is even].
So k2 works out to 1.3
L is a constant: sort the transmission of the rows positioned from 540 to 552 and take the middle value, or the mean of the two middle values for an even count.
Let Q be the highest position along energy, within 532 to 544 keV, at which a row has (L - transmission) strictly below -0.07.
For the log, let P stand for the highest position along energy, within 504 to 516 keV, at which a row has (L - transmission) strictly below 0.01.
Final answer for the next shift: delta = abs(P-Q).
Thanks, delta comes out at 26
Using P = 515.0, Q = 541.0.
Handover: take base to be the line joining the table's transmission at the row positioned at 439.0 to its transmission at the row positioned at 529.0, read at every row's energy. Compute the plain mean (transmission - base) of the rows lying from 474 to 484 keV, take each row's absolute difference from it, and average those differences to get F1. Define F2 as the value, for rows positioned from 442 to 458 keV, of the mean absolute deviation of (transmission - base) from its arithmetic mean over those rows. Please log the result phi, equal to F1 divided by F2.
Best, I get 0.5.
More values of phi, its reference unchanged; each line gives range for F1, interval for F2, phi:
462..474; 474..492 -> 0.7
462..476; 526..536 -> 0.8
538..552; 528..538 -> 3.1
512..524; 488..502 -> 1.1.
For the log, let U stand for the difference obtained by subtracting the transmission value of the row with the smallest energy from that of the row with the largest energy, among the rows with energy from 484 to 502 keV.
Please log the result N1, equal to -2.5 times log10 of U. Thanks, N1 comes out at 5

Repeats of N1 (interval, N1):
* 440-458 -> 0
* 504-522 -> 0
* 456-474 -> 7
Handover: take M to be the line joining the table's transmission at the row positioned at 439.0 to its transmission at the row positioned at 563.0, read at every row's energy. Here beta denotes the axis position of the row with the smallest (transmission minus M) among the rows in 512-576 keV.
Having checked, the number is 569.0 keV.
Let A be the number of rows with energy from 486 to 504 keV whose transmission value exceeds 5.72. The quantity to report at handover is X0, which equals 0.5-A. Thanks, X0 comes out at -7.5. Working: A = 8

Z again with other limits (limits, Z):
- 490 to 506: 505.0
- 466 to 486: 485.0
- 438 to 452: 451.0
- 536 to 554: 553.0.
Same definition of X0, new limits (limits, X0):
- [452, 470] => -8.5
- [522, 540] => -8.5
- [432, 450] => 0.5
